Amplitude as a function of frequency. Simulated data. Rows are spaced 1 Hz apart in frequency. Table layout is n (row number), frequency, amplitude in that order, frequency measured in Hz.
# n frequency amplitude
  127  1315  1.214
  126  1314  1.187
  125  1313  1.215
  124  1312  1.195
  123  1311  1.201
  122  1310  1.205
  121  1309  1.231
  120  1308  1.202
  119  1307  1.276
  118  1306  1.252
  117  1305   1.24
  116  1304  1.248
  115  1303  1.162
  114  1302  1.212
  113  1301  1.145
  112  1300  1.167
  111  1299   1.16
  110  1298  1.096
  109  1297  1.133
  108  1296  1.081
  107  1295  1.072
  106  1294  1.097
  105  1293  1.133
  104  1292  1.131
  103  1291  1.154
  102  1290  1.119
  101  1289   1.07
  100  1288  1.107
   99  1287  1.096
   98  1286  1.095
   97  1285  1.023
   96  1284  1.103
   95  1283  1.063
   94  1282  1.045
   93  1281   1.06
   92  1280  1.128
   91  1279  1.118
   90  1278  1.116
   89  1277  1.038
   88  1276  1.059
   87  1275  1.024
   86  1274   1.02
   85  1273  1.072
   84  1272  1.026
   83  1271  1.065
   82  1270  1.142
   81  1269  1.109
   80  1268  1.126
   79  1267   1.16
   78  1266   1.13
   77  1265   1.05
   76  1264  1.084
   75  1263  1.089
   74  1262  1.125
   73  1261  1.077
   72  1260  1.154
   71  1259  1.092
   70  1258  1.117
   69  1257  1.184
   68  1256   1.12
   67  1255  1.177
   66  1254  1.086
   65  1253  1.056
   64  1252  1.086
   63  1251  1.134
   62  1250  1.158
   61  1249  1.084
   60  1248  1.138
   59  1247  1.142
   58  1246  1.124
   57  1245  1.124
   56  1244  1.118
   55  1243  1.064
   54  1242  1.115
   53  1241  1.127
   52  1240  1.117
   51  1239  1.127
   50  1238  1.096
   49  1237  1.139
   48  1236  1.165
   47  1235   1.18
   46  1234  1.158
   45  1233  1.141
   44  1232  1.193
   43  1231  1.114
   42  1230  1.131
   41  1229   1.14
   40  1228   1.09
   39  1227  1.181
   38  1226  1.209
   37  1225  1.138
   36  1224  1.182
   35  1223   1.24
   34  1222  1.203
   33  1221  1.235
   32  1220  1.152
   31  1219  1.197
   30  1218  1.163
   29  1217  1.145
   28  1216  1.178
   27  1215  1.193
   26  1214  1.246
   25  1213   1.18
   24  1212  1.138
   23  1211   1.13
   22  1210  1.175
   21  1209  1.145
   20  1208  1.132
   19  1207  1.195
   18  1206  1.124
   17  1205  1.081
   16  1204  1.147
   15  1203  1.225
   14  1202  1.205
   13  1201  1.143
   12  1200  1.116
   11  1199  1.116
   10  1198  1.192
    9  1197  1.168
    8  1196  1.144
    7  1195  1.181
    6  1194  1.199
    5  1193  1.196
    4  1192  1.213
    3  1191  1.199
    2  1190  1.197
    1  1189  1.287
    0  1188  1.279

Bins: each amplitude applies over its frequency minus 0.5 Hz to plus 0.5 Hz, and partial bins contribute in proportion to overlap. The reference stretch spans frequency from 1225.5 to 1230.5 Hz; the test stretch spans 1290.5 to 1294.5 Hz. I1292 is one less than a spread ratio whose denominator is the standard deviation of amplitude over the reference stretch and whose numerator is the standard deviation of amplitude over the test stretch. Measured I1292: -0.5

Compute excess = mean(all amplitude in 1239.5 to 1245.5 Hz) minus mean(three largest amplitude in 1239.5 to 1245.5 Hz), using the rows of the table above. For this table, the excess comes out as -0.01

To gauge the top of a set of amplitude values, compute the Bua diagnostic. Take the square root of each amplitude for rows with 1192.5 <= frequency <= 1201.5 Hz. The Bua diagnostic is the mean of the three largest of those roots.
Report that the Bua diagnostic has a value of 1.09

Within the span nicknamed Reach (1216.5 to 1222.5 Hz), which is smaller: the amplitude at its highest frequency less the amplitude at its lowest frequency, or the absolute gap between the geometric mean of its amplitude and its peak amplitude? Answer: 0.053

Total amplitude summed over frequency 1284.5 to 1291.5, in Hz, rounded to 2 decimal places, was 7.66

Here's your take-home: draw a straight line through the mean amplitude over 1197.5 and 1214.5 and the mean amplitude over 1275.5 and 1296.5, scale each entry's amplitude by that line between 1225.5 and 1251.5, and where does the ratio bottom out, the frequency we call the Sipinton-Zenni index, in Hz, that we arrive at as 1243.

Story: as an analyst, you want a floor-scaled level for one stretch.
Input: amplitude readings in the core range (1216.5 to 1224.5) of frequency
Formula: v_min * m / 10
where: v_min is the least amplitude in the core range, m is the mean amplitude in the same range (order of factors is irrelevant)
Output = 0.136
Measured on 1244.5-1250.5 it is 0.122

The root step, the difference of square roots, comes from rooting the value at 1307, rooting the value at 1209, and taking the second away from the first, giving 0.06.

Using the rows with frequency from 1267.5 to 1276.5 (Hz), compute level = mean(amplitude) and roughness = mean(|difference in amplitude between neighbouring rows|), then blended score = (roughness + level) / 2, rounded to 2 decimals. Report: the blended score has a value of 0.55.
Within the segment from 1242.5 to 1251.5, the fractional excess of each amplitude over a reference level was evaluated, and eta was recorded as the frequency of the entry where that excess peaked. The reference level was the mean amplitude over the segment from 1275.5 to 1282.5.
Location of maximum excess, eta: 1250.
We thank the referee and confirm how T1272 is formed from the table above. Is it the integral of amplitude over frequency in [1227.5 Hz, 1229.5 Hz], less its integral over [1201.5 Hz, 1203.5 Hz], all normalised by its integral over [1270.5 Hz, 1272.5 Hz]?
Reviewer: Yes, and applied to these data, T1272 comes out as -0.10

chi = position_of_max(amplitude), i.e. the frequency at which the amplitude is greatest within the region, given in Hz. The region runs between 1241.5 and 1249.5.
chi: 1247 Hz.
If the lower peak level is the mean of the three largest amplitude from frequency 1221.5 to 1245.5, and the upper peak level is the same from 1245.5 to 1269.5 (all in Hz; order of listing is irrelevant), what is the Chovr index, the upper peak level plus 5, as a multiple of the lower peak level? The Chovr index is 5.07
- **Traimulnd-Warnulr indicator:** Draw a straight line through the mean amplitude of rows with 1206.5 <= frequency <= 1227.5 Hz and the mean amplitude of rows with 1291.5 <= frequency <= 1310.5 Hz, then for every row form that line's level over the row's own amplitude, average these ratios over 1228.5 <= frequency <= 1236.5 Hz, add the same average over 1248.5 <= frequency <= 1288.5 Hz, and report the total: 2.10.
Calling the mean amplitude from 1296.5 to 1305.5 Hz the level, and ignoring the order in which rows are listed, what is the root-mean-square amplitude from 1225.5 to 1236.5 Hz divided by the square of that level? 0.84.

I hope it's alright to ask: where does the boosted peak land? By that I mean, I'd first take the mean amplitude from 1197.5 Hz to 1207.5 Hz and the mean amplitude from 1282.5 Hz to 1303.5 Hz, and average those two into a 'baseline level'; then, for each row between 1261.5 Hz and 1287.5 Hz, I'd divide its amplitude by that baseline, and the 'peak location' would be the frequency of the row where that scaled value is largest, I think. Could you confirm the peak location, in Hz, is 1267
